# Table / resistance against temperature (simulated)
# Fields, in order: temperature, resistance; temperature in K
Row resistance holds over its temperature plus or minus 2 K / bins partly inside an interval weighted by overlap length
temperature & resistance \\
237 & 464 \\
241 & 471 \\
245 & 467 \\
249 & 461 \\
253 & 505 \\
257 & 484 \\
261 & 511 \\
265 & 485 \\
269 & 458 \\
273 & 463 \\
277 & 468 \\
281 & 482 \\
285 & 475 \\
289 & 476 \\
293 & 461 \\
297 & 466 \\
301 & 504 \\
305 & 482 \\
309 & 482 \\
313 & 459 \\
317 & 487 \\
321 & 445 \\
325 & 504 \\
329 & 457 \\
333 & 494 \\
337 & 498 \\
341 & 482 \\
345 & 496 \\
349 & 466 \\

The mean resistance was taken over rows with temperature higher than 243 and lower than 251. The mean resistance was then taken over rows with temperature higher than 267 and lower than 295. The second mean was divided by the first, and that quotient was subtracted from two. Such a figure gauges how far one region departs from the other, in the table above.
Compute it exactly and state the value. 0.99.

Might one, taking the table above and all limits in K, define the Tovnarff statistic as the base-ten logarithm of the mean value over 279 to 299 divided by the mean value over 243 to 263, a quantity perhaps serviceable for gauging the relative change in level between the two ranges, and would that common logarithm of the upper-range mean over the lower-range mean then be -0.012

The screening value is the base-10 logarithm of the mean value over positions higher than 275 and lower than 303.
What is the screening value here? 2.68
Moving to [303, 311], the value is 2.68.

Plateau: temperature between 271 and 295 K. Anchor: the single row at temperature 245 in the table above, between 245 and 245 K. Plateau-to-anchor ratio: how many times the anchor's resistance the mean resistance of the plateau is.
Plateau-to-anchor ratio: 1.01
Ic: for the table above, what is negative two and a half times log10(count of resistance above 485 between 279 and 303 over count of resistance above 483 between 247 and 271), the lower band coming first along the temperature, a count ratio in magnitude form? 1.5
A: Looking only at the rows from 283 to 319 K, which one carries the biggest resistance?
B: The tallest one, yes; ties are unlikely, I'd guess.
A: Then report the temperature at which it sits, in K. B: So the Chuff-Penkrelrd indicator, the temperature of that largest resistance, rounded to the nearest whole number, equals 301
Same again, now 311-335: 325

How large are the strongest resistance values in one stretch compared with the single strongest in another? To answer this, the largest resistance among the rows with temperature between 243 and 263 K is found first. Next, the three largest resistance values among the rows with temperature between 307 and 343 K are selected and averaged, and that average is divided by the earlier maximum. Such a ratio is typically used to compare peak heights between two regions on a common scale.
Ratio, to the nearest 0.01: 0.98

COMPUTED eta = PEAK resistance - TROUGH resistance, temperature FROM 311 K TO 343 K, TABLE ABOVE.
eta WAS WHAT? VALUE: 59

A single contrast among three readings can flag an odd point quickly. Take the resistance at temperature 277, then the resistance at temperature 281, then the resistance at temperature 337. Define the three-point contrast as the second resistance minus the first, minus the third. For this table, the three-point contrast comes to -484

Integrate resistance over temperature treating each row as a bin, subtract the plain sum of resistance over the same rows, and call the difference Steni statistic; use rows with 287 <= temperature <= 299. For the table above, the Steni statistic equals 4209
